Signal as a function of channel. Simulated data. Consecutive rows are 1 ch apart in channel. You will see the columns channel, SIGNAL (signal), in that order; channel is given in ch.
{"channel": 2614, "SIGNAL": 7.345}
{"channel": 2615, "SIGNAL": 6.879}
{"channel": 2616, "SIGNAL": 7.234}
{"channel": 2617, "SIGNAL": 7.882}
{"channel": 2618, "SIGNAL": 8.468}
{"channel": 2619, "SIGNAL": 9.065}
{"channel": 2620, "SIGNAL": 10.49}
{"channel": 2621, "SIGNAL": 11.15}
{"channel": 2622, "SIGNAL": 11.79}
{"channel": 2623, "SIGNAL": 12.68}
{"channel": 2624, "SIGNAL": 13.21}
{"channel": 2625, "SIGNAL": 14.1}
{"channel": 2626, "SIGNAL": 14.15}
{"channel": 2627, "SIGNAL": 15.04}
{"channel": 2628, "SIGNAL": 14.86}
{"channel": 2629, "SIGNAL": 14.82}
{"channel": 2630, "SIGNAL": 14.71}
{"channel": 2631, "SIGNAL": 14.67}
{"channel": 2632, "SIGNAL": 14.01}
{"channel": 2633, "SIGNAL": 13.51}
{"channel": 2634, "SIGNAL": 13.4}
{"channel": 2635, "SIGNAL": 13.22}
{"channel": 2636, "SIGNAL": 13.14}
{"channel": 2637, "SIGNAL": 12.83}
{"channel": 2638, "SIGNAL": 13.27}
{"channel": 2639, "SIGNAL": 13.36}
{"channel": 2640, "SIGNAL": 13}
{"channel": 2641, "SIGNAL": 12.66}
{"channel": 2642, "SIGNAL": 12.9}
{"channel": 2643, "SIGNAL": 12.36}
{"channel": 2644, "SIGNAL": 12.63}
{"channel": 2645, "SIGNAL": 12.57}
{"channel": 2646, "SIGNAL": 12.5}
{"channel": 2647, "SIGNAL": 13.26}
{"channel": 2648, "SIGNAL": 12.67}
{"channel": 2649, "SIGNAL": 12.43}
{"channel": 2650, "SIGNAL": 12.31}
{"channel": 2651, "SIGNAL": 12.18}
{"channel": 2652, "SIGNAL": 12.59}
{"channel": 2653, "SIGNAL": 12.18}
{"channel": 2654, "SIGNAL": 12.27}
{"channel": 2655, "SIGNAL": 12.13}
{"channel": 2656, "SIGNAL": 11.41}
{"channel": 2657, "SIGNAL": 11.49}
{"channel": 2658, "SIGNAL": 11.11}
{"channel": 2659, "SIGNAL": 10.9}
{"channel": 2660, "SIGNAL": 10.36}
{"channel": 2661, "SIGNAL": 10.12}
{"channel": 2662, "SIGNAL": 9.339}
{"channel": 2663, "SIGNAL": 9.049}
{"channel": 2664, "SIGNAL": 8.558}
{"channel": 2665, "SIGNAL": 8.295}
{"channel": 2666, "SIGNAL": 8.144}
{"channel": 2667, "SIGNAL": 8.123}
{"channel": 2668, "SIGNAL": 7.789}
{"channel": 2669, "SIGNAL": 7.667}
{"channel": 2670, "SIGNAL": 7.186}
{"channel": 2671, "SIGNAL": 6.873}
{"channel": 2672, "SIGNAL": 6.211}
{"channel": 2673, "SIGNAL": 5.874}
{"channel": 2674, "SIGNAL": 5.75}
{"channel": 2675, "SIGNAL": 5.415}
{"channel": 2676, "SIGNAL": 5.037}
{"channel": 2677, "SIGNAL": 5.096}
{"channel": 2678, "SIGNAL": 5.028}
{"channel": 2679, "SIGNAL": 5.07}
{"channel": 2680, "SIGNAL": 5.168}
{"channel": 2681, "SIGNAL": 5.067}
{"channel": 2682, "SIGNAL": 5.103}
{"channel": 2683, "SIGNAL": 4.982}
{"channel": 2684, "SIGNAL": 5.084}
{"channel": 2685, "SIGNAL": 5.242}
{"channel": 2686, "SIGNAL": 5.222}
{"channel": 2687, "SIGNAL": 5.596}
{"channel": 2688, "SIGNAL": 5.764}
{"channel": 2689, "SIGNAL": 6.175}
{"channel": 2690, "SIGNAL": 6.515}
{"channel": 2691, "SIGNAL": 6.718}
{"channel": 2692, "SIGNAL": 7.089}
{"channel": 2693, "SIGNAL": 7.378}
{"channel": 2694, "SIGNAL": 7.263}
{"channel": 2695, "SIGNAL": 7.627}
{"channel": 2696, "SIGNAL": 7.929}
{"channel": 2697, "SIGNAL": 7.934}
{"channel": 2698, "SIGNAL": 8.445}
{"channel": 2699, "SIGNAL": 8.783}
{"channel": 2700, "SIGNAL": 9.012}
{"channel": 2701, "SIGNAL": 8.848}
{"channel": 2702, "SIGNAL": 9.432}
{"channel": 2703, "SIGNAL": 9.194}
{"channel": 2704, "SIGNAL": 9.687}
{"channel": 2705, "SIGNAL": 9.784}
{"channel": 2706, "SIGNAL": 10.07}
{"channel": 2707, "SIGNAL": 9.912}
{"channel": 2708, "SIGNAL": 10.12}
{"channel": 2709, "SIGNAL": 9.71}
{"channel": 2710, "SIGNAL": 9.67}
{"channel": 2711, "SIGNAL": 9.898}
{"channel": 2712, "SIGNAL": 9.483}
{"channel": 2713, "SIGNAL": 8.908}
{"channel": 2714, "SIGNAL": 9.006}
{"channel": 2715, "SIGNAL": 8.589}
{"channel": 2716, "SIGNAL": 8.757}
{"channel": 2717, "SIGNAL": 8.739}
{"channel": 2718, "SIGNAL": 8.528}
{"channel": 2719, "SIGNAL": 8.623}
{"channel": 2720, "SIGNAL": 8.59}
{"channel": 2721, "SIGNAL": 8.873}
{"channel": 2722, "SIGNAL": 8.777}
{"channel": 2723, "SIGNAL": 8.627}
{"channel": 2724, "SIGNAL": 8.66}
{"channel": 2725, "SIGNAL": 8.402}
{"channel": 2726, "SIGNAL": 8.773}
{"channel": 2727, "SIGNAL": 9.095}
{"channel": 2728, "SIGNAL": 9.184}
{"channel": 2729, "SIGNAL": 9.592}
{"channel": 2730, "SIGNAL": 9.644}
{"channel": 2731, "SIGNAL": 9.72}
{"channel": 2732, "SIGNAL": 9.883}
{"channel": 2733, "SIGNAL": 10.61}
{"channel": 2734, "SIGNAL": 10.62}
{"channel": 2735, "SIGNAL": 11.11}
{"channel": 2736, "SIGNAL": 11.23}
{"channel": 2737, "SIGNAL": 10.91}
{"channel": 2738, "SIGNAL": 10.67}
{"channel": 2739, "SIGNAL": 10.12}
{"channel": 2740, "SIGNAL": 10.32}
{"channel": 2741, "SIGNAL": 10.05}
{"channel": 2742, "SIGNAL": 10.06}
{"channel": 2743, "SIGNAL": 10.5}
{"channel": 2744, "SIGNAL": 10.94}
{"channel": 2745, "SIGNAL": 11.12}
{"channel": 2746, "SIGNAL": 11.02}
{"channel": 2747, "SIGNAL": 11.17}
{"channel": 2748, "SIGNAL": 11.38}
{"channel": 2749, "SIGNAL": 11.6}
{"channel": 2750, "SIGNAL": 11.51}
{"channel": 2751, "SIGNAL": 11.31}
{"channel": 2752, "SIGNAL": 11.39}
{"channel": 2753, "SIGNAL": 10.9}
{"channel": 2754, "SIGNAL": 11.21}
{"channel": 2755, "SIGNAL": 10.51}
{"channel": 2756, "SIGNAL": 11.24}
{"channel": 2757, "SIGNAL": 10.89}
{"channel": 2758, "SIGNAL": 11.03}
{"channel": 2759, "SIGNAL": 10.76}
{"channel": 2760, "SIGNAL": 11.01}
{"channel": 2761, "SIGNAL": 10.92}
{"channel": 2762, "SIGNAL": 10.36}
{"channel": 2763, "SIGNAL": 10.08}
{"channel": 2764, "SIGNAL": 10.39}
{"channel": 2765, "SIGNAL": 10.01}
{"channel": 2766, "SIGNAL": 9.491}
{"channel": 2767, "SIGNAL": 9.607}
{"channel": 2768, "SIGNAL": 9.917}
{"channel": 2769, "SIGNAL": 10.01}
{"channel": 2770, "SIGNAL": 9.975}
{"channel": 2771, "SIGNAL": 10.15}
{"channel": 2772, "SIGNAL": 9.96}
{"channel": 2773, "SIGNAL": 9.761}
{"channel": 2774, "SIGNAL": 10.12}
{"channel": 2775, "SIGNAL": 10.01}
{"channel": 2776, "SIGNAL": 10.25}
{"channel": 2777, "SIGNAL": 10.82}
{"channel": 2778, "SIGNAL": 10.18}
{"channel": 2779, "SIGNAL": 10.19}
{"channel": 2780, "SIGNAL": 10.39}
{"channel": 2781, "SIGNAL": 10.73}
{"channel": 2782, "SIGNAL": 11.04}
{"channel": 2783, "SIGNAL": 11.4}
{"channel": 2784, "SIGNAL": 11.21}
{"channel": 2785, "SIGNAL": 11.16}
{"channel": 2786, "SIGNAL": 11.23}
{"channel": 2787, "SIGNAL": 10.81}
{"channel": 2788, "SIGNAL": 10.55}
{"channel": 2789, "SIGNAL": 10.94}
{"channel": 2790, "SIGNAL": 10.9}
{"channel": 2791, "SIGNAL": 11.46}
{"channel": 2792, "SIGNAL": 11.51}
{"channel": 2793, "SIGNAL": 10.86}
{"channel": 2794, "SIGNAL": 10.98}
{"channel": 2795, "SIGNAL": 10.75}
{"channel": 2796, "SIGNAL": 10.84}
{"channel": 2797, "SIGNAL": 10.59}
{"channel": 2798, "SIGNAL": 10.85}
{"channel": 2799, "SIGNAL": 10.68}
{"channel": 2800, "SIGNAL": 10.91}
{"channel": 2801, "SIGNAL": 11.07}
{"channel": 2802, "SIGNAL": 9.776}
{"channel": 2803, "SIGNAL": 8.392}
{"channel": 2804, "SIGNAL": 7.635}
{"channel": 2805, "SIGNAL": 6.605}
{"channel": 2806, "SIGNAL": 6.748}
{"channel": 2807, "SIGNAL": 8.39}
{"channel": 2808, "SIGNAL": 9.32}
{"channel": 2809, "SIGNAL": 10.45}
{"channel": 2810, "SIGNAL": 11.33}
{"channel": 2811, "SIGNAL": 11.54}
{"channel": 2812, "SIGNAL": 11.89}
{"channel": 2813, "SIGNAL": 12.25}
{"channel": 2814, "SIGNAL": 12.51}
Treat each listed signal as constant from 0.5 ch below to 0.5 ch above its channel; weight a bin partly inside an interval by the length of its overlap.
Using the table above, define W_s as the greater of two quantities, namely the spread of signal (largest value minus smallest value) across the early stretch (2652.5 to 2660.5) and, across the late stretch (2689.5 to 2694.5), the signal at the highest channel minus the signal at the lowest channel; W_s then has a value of 1.9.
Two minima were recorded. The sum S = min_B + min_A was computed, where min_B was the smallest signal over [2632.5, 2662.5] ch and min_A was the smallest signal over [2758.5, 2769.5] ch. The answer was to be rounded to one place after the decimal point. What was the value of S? 18.8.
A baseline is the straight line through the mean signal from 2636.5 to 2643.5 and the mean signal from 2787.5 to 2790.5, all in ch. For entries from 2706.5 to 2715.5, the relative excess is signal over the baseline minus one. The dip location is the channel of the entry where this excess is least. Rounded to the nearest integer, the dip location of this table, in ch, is 2715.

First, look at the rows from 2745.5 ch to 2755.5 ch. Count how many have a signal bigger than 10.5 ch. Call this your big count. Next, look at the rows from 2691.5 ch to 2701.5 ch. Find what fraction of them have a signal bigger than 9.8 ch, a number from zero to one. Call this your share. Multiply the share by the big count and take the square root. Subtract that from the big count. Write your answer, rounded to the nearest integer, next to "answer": 10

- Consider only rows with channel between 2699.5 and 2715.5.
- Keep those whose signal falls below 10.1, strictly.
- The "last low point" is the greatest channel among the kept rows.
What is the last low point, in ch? 2715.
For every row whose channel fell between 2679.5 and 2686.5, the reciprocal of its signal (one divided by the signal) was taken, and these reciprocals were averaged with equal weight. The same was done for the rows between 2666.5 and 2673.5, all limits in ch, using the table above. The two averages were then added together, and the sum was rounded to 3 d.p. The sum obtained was 0.338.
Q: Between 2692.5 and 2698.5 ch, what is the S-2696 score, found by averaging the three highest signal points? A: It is 8.1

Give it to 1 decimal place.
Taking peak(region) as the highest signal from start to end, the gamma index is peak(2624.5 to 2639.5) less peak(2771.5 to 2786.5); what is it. 3.6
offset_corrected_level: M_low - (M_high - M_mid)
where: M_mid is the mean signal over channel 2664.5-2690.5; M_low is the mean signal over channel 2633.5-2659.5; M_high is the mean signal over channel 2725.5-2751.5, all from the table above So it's 8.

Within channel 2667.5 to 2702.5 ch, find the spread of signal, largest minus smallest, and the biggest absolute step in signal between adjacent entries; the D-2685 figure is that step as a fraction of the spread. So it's 0.15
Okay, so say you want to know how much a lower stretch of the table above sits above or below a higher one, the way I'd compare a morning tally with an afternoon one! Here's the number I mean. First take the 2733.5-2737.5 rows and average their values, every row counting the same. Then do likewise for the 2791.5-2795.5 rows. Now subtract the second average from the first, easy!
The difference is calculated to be -0.1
